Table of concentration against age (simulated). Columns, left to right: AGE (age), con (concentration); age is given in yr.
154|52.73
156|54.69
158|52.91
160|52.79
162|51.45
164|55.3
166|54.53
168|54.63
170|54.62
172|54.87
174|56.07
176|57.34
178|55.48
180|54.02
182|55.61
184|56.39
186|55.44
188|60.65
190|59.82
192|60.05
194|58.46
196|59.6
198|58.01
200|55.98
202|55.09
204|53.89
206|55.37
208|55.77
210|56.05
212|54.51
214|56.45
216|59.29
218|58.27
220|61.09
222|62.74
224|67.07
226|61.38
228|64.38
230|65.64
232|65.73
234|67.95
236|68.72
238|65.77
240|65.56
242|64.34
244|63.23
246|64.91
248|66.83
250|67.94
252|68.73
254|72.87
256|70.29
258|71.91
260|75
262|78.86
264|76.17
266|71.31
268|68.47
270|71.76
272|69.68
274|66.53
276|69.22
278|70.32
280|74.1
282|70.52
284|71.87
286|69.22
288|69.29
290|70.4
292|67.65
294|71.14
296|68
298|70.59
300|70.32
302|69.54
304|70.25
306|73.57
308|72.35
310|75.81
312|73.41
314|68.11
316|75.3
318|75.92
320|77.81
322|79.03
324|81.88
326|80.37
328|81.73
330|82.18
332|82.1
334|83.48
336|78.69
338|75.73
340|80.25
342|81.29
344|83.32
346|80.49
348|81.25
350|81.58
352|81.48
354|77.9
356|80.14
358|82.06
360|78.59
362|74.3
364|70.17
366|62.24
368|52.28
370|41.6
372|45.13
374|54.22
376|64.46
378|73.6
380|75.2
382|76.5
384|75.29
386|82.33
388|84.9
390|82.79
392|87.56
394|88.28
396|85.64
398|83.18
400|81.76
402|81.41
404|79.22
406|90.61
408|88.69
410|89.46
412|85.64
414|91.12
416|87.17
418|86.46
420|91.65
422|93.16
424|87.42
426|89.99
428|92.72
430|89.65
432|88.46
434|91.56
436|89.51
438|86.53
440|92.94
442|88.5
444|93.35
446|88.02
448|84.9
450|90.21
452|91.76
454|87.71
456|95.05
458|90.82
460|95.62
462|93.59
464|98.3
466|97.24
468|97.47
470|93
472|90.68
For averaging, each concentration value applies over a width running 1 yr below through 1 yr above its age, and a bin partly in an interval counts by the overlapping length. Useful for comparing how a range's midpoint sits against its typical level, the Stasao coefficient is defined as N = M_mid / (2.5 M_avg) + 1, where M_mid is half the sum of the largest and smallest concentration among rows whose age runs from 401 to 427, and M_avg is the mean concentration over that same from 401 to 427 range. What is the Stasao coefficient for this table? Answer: 1.39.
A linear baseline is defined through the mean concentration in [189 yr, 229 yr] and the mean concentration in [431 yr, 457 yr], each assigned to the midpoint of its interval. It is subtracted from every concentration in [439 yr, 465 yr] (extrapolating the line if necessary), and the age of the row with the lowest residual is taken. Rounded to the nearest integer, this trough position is 448 yr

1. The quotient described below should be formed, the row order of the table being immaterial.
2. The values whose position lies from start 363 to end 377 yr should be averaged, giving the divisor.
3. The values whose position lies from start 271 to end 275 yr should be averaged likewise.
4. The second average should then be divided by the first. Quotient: 1.2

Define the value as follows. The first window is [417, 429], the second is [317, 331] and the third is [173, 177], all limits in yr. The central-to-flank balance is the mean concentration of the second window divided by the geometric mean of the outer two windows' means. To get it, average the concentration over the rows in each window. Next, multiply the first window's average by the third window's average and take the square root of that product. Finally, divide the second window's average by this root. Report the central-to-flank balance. 1.12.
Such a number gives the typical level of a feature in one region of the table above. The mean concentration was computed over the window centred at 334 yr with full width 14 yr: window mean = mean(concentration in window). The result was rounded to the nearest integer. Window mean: 81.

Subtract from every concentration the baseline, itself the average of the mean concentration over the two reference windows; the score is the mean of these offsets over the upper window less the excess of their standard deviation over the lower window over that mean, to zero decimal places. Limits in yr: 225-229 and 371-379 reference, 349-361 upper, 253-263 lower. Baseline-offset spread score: 35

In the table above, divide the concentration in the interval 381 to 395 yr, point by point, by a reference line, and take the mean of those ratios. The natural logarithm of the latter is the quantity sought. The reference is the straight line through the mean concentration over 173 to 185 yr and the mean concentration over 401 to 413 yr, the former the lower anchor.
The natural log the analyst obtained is -0.01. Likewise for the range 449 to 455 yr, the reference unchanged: -0.02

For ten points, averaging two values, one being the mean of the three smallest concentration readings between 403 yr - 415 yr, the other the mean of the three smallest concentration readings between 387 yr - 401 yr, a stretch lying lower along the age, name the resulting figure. 84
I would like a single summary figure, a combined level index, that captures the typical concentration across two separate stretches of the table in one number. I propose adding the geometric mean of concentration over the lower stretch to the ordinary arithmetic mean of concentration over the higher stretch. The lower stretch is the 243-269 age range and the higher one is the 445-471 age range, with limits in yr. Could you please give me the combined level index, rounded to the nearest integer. 163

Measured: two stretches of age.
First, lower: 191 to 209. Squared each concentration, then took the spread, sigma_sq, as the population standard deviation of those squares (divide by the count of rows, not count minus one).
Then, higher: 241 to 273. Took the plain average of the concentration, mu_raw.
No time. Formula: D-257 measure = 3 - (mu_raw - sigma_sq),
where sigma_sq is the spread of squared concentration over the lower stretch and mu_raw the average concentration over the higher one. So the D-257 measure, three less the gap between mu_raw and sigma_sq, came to 167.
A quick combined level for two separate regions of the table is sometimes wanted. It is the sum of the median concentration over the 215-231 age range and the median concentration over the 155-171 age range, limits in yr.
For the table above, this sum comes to 117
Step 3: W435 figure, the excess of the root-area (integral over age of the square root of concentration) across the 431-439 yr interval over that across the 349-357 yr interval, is 3.8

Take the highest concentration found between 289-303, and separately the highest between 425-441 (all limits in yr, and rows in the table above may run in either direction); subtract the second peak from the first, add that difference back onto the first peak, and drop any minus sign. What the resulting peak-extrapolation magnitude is 49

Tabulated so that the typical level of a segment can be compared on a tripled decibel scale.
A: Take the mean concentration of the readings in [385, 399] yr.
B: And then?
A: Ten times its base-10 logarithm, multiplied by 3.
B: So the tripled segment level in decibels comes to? 57.9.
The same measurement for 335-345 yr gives 57.1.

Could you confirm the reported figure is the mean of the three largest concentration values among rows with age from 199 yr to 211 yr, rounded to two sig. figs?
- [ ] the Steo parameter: 56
